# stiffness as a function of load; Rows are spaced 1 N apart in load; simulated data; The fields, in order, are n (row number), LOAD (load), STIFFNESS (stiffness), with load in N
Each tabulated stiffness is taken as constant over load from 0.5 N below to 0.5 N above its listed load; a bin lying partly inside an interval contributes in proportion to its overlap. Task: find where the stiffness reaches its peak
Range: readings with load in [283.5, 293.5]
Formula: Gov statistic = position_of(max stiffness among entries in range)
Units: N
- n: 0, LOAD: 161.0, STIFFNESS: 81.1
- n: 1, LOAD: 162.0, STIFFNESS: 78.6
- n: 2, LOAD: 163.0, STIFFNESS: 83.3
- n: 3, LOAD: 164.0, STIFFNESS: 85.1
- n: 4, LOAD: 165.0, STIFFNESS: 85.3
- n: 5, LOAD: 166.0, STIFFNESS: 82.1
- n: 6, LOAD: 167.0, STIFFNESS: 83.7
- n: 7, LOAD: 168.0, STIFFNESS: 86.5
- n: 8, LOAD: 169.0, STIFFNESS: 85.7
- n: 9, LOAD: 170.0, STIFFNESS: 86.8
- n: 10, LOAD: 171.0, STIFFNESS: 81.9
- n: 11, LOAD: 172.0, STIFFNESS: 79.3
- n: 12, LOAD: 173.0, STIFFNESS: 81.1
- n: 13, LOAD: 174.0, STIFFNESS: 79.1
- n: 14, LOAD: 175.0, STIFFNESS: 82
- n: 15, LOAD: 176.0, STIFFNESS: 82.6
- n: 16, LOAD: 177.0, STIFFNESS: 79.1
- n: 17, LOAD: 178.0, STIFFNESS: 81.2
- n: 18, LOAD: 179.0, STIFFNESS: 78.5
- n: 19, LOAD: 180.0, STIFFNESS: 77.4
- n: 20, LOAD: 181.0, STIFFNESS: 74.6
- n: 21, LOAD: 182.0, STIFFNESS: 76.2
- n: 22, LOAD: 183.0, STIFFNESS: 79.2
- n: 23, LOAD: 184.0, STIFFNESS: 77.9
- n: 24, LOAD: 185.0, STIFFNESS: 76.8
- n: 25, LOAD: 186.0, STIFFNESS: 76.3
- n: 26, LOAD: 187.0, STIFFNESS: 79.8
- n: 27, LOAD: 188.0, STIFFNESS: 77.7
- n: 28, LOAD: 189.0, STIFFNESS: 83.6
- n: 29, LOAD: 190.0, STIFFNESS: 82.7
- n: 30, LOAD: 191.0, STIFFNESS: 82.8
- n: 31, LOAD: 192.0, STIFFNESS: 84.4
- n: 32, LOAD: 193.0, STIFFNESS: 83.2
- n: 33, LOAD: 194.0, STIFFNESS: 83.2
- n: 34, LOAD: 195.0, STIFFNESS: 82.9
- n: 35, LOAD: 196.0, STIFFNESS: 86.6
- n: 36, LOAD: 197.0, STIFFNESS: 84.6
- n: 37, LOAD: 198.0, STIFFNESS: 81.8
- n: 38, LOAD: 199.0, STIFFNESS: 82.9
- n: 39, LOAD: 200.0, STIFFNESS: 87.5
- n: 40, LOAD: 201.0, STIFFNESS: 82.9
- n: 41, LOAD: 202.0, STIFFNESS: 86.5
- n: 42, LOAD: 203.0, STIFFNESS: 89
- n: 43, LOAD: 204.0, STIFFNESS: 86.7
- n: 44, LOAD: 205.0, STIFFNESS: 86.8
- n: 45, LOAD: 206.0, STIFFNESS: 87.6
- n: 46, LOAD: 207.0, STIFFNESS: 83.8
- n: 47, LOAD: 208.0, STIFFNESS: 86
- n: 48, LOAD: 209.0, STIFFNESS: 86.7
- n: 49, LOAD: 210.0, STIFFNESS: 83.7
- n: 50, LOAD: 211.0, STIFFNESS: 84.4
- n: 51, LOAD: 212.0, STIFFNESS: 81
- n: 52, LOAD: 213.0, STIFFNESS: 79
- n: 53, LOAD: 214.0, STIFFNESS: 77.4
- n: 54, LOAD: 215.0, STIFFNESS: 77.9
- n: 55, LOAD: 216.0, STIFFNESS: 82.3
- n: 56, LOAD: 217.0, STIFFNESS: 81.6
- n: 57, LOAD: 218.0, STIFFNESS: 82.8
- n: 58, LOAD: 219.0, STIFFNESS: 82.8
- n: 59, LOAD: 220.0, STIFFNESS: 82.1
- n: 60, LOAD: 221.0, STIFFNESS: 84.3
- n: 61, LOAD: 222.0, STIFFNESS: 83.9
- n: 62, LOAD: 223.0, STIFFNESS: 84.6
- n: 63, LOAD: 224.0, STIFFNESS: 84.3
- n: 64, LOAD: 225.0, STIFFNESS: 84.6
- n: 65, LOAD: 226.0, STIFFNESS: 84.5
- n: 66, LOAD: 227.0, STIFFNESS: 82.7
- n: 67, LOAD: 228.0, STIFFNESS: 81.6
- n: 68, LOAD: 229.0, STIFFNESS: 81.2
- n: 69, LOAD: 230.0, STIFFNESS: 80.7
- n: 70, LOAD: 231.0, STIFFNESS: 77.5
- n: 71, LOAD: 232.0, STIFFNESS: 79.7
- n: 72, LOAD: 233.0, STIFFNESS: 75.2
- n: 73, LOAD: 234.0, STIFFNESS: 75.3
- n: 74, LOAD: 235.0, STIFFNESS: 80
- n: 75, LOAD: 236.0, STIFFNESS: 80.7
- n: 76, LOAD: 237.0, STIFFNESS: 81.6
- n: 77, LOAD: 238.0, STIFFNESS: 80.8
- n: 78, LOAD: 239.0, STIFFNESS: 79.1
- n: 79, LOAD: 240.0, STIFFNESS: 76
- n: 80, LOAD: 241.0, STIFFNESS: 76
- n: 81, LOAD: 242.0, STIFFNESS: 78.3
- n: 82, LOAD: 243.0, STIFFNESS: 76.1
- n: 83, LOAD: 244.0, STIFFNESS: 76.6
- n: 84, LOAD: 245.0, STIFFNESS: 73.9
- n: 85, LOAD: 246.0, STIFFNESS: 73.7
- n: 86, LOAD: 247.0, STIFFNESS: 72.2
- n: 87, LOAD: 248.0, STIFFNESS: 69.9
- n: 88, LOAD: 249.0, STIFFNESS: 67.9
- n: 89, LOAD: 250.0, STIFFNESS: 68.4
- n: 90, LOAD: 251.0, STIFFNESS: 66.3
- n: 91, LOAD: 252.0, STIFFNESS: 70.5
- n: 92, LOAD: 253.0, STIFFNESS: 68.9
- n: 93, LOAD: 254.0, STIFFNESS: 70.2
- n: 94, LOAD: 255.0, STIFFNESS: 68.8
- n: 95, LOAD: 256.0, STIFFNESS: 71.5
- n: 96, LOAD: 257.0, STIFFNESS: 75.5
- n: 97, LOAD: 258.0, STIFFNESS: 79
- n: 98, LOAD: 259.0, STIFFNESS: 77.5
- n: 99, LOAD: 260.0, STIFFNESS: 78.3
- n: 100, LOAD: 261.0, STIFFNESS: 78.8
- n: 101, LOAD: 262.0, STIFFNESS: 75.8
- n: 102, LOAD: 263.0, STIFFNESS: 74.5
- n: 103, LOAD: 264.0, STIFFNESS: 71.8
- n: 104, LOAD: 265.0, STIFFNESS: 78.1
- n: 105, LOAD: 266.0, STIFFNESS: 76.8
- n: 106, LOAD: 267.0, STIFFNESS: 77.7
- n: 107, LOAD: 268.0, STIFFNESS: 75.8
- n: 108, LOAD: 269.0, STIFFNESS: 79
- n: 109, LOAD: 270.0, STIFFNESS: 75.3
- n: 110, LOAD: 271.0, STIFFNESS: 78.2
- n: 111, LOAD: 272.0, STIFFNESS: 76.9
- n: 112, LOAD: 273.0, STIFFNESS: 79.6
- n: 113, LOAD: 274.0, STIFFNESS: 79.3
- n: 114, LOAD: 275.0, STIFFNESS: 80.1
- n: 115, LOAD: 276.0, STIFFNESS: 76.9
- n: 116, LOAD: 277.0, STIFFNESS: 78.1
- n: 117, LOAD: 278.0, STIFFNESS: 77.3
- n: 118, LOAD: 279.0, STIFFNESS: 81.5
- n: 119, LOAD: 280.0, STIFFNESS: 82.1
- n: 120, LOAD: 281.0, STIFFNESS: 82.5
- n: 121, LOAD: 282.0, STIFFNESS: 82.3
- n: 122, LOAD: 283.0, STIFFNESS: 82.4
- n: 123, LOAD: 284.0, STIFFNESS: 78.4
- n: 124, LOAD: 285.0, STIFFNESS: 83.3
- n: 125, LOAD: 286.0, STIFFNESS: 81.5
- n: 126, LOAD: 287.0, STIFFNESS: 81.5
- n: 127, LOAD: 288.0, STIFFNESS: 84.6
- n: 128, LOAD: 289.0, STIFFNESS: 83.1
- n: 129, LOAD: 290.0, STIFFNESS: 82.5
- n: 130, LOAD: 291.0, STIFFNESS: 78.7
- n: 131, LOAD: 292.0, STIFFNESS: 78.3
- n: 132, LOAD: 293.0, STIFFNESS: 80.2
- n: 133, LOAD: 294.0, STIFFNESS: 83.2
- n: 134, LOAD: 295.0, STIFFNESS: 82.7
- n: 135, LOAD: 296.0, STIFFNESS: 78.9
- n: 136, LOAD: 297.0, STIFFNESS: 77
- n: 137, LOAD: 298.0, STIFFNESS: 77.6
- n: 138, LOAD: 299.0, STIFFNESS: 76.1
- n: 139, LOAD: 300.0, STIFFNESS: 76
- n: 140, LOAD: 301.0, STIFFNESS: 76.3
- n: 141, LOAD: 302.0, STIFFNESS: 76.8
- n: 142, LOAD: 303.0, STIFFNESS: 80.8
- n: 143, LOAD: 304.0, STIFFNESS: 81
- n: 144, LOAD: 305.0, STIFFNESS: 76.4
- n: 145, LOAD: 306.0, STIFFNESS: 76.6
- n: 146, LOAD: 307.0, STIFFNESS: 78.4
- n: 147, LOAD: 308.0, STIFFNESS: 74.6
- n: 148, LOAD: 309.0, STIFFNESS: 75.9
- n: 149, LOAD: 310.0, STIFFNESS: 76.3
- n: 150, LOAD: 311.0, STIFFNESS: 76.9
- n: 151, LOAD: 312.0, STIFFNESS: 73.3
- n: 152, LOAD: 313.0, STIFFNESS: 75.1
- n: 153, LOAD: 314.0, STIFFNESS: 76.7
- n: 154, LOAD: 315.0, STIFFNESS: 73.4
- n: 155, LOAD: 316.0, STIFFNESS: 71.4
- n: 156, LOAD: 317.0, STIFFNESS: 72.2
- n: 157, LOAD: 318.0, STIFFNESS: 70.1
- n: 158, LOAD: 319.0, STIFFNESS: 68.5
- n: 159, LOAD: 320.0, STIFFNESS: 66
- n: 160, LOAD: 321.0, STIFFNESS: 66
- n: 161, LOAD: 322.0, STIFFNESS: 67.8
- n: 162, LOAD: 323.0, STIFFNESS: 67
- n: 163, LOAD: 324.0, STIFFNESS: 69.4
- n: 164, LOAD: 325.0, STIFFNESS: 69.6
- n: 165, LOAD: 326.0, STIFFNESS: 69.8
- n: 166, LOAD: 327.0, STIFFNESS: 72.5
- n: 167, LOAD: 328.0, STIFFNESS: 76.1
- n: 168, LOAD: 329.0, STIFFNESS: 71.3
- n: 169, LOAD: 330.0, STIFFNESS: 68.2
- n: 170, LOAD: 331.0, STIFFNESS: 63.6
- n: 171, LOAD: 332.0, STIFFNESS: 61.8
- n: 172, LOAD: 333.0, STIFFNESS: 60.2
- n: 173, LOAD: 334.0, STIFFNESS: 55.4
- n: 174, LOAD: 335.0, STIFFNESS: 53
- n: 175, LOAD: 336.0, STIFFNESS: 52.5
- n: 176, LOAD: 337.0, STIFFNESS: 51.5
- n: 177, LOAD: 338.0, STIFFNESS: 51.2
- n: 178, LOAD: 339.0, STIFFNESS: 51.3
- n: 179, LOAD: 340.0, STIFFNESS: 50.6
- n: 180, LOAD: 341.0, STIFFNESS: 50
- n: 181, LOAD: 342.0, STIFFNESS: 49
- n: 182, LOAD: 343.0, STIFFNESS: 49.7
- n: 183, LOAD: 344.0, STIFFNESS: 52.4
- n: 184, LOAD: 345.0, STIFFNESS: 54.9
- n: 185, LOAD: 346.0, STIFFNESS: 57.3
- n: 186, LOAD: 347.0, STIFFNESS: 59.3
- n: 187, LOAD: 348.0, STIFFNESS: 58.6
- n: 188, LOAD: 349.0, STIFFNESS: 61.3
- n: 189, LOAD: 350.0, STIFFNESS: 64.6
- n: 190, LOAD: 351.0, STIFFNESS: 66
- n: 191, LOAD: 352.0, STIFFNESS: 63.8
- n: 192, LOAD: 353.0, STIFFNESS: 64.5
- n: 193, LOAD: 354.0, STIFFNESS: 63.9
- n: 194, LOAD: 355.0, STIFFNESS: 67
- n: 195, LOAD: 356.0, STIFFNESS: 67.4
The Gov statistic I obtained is 288.0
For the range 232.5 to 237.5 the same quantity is 237.0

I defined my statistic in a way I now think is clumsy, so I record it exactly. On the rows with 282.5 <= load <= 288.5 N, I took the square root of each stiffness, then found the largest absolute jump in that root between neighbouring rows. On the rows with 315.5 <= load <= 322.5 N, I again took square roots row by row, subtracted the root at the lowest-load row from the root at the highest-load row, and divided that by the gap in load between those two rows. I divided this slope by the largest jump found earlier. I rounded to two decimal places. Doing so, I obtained -0.13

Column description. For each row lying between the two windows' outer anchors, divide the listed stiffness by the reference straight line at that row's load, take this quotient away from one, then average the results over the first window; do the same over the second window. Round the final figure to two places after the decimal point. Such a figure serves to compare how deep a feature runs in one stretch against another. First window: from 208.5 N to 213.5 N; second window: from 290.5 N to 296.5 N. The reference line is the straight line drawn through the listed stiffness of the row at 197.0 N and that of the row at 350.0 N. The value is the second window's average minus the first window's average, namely -0.11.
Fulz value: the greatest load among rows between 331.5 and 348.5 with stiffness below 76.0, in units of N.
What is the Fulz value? 348.0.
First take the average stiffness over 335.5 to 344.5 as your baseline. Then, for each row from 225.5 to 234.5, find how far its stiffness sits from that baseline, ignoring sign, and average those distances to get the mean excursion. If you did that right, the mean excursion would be 28.9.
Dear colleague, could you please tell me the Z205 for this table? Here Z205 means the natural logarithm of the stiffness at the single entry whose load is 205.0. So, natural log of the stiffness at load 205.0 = 4.46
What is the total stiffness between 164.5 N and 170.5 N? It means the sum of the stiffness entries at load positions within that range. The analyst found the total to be 510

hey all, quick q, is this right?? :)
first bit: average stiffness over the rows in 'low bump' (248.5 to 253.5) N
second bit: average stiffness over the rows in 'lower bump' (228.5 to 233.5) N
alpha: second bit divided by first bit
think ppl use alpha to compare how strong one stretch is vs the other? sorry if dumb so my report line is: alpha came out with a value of 1.15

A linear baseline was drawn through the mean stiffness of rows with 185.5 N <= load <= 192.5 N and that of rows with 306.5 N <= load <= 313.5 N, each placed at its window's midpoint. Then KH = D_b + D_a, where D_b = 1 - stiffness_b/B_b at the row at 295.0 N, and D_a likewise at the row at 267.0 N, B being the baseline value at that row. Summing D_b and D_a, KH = -0.083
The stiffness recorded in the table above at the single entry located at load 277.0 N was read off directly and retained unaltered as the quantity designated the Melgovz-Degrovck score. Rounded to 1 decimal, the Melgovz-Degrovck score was 78.1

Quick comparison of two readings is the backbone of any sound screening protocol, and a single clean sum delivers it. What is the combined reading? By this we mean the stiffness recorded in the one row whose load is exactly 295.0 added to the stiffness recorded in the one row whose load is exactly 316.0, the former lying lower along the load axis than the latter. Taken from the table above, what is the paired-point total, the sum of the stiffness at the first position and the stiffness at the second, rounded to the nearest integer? 154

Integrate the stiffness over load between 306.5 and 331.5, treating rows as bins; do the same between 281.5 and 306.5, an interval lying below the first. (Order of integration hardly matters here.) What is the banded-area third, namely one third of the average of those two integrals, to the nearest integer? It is 631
